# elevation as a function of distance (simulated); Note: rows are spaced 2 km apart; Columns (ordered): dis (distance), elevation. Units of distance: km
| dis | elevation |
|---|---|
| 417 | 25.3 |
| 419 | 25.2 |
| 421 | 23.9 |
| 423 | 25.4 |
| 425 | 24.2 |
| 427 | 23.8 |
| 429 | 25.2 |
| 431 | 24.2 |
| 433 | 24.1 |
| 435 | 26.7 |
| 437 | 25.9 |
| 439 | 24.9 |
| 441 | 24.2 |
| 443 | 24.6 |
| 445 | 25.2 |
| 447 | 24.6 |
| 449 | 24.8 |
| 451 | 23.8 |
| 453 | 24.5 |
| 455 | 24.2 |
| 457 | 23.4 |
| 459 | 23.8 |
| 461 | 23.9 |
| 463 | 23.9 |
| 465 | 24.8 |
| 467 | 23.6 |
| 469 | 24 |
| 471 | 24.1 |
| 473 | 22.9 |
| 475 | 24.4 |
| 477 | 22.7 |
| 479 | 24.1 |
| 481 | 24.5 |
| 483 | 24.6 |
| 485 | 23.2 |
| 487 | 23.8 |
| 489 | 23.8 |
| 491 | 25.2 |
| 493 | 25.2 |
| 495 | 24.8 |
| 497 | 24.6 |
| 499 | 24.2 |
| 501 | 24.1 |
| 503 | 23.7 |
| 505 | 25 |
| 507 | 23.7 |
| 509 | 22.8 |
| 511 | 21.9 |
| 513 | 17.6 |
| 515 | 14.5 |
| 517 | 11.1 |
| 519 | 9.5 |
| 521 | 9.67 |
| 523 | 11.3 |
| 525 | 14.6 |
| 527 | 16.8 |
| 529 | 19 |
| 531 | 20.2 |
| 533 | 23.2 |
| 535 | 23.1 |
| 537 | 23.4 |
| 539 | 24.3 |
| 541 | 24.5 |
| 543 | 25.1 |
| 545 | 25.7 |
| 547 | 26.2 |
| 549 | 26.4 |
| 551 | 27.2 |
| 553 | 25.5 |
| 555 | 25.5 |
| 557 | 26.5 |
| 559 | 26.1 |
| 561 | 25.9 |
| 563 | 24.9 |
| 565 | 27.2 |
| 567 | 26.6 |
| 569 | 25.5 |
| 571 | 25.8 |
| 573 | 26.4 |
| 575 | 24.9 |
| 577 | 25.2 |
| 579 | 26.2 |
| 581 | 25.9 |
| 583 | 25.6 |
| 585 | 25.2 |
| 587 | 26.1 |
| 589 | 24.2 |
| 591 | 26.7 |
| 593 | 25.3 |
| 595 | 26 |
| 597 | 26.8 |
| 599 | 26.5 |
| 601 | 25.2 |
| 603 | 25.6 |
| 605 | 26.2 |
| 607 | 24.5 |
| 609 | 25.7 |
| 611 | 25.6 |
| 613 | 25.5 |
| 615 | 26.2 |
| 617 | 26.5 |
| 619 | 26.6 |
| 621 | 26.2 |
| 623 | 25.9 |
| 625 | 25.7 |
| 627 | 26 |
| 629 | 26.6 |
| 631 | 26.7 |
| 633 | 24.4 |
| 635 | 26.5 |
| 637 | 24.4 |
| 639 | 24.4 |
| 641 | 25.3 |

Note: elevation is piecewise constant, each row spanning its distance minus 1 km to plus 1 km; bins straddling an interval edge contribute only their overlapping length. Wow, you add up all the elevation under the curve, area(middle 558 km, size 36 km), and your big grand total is 932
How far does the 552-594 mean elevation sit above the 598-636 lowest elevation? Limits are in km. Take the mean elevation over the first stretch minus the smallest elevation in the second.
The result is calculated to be 1.4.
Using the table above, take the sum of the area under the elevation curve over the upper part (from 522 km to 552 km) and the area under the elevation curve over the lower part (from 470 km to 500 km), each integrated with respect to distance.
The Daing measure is 1386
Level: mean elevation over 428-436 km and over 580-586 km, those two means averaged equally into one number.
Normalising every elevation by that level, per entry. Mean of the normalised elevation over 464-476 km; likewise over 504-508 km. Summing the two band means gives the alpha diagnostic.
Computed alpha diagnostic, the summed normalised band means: 1.91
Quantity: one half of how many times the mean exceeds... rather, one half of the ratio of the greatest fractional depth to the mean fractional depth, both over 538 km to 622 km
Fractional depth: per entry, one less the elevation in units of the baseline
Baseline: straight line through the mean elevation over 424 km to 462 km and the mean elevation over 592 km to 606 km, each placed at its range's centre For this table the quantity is -24.9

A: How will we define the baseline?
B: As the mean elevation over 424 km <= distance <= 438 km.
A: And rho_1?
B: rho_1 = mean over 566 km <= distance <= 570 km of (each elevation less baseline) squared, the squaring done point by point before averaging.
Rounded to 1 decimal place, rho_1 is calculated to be 1.7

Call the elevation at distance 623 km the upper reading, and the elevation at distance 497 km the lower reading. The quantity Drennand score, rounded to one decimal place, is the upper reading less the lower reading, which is 1.3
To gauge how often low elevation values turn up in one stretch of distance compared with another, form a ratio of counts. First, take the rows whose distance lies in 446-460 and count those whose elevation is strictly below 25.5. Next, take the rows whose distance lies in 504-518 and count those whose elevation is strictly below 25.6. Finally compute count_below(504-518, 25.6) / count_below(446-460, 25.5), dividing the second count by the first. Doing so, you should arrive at 1.00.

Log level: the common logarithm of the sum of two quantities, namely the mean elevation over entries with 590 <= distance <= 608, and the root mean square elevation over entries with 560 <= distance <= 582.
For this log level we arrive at 1.71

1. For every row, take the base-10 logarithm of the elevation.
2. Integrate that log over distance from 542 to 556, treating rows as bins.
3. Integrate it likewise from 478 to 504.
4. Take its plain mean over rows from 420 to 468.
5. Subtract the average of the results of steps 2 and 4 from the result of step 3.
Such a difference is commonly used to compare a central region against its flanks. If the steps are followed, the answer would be 25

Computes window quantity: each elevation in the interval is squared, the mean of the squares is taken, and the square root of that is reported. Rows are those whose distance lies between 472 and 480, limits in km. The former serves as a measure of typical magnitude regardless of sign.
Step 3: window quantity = 23.5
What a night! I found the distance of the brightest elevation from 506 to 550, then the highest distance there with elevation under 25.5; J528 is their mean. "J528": 546 km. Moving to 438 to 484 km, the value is 464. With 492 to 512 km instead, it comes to 502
